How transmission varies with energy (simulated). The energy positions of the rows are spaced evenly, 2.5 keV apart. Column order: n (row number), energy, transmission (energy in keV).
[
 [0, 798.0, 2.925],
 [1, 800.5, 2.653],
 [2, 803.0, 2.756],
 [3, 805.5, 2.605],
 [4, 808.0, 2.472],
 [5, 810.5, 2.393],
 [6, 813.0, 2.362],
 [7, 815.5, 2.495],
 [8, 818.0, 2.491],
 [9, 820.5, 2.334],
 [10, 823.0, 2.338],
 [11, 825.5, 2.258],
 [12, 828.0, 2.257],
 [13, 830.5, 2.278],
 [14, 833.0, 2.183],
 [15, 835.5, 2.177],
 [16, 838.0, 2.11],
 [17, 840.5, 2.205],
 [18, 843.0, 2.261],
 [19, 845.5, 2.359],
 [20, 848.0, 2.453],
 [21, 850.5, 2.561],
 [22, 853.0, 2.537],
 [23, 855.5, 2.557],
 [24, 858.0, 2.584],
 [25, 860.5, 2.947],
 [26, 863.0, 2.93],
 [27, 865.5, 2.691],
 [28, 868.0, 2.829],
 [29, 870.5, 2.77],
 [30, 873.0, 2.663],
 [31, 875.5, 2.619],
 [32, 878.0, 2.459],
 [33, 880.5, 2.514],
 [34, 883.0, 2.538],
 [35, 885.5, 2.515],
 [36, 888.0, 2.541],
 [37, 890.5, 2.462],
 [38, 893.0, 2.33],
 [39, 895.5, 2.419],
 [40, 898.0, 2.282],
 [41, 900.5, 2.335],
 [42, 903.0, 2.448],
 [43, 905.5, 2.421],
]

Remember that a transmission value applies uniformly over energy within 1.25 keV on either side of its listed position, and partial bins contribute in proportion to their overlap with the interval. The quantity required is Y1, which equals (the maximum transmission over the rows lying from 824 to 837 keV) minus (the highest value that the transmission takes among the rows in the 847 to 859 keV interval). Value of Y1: -0.31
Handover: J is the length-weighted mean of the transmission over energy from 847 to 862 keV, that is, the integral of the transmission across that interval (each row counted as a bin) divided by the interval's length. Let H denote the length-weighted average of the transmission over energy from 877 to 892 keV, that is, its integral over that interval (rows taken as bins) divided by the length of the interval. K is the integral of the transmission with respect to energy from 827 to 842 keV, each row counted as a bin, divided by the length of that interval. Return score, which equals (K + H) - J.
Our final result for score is 2.09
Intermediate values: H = 2.50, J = 2.61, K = 2.2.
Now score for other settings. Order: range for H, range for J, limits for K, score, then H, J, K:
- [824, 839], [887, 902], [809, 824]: 2.23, 2.21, 2.39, 2.4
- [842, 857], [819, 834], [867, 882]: 2.82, 2.46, 2.28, 2.6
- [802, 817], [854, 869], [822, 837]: 2.00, 2.51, 2.75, 2.2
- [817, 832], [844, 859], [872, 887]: 2.37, 2.32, 2.50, 2.5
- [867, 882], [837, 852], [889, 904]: 2.69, 2.64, 2.33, 2.4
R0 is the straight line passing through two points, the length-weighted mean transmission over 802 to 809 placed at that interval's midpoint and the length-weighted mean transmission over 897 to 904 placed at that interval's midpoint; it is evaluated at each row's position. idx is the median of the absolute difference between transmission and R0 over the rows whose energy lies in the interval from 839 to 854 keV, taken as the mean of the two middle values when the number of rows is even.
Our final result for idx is 0.11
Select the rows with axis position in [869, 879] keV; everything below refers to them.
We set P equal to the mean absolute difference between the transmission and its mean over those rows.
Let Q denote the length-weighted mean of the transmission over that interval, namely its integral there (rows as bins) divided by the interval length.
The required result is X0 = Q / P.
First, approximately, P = 0.09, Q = 2.64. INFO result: 30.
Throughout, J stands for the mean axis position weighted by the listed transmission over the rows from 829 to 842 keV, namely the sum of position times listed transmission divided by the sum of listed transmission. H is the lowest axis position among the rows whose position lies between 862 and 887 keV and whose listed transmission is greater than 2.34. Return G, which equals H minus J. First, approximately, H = 863.0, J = 835.5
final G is 27.5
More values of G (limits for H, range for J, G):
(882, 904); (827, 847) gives 46.2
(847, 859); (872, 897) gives -36.0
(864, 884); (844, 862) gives 12.2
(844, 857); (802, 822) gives 34.0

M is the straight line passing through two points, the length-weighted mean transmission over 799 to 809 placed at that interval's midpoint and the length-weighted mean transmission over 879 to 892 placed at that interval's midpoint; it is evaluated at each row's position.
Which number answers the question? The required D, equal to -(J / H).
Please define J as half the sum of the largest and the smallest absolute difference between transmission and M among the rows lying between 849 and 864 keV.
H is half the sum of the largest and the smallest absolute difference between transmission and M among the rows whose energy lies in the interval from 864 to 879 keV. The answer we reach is -1.1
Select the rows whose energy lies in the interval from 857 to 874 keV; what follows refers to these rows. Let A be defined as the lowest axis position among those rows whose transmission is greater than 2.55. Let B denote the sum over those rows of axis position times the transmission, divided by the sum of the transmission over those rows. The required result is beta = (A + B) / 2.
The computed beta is 861.7 keV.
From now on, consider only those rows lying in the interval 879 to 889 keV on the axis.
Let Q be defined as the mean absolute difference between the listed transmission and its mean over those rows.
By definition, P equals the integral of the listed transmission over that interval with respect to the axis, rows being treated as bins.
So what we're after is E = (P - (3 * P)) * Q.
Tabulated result -0.6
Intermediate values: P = 25.2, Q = 0.01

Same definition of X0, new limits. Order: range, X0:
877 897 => 45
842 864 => 16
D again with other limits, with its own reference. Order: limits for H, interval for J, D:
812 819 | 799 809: -0.4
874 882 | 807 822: -4.0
